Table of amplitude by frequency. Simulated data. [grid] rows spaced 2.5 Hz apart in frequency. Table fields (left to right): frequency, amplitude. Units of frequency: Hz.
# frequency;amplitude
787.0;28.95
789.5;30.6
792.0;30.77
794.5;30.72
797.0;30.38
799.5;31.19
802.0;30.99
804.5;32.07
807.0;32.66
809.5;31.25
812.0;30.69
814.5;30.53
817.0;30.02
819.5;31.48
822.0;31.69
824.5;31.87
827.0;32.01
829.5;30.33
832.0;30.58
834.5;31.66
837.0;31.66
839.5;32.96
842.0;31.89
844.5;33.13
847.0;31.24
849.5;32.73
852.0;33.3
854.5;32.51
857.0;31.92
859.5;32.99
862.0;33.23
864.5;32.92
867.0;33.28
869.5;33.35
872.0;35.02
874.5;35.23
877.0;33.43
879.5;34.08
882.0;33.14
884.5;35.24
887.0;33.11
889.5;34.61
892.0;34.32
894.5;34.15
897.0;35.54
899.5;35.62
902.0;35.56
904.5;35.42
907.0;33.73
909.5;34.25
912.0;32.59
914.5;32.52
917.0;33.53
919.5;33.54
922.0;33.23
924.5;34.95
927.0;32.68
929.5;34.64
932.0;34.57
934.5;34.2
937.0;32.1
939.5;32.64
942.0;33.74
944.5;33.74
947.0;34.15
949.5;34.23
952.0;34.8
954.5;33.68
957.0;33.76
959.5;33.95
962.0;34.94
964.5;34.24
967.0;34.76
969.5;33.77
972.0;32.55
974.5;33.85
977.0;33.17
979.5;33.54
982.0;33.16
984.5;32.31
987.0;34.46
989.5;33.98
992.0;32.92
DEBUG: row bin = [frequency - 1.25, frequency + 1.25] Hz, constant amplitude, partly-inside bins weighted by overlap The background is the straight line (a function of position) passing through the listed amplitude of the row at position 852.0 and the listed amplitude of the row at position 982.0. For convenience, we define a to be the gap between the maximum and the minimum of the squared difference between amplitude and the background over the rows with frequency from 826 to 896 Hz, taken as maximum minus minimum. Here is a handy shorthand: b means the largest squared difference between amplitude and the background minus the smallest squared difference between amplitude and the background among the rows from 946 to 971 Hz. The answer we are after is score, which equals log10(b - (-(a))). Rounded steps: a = 9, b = 2.9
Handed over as 1.07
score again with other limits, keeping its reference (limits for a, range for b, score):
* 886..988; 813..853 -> 1.22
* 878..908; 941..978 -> 0.94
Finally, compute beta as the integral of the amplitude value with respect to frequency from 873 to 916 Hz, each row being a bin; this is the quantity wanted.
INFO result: 1473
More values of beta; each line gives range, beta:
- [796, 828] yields 1001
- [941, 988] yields 1590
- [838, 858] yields 649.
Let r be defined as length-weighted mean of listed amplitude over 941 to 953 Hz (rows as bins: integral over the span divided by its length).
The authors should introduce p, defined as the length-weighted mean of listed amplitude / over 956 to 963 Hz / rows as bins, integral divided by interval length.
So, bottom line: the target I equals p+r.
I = 68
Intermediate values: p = 34.2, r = 34.1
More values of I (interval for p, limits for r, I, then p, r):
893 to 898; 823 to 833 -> 66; 34.8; 31.2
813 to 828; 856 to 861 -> 64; 31.2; 32.5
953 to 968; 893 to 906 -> 69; 34.2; 35.2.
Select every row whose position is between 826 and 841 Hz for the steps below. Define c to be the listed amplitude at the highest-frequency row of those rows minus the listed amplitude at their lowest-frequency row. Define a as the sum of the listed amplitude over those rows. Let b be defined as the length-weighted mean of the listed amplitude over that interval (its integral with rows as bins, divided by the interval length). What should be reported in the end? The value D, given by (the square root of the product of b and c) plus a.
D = 195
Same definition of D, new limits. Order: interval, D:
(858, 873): 209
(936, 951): 209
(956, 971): 206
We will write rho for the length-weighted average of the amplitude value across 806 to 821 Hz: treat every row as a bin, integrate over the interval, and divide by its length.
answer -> 31.1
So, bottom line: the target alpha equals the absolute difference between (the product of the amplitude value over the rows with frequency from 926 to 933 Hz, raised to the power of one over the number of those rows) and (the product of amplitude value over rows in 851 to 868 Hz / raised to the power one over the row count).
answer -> 1.1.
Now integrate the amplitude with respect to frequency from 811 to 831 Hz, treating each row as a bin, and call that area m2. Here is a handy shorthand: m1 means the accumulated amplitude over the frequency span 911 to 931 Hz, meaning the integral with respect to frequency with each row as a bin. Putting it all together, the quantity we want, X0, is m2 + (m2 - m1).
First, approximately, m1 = 670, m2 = 622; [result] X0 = 573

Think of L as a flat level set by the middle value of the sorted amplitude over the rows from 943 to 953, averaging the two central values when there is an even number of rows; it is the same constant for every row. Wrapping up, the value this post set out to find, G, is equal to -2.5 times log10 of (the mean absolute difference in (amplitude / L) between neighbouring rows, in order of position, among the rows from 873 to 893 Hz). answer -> 3.5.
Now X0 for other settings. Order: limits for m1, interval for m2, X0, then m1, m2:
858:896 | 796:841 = 1534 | 1287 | 1410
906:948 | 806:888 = 3913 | 1410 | 2661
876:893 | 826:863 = 1800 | 578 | 1189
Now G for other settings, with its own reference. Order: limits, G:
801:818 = 4.2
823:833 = 4.2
